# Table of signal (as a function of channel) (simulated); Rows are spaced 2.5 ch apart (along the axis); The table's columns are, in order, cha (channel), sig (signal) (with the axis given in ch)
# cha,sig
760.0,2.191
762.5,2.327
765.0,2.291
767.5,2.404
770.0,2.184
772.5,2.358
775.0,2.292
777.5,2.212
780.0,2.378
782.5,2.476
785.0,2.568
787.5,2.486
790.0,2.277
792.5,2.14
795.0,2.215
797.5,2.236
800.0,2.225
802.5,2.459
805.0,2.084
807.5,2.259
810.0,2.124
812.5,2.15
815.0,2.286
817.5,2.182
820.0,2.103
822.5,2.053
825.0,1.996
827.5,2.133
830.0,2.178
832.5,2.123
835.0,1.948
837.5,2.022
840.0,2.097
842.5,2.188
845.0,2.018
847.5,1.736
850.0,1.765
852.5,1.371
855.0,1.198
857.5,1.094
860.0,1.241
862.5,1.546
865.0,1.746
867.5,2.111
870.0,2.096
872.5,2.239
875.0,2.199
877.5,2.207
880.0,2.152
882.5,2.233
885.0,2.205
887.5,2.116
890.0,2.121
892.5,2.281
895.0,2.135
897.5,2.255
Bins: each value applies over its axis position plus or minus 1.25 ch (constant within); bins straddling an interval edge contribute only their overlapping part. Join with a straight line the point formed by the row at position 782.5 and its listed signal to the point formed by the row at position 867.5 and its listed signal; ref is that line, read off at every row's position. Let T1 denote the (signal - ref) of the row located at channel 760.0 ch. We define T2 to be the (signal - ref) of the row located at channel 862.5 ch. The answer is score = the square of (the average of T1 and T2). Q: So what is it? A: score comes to 0.23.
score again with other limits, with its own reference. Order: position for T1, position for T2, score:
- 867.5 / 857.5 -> 0.28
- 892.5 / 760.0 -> 0.00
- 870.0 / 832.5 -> 0.01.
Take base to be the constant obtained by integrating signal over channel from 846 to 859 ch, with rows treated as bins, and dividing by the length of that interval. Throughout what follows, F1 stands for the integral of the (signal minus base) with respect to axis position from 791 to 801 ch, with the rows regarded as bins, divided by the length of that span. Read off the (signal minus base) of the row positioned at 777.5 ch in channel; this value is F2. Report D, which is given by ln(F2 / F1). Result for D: 0.01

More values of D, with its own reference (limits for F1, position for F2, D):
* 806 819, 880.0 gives -0.06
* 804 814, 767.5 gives 0.29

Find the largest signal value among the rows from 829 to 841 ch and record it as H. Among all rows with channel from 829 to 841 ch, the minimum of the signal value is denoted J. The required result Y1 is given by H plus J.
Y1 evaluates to 4.1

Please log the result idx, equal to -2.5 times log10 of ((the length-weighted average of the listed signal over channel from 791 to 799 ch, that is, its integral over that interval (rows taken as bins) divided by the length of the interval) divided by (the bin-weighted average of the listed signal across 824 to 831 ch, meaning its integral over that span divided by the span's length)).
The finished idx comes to -0.05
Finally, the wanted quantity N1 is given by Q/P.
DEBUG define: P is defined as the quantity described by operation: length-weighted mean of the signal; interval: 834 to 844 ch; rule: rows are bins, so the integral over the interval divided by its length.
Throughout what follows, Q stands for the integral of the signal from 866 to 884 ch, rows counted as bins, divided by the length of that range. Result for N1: 1.05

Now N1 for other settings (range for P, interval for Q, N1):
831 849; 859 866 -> 0.75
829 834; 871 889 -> 1.02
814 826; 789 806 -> 1.05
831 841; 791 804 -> 1.10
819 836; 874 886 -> 1.06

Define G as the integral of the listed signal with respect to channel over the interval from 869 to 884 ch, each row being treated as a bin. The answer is 33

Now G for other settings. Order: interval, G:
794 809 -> 34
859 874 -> 28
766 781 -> 35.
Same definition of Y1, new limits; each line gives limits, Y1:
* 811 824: 4.3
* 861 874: 3.8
